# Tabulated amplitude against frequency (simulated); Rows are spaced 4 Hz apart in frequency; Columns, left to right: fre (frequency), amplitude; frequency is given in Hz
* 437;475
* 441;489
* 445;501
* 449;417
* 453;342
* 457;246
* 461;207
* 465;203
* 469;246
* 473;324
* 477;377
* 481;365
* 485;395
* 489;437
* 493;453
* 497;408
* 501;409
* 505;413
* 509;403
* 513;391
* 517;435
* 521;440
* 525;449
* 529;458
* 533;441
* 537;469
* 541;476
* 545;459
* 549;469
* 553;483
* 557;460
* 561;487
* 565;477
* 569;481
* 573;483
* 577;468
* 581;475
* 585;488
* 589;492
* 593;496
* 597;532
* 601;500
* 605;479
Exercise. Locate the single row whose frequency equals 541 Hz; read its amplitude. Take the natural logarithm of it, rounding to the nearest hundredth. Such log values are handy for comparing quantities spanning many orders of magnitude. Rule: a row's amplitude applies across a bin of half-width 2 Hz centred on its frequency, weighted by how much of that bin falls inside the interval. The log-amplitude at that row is 6.17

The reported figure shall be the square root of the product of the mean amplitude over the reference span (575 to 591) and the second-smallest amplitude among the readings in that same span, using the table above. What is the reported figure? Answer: 478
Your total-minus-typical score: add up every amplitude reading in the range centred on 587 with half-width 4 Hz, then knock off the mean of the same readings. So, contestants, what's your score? 490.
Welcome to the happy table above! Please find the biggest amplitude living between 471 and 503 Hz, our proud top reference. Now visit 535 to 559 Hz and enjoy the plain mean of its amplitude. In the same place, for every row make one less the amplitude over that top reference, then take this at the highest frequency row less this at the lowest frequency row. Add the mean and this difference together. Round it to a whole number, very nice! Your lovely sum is 469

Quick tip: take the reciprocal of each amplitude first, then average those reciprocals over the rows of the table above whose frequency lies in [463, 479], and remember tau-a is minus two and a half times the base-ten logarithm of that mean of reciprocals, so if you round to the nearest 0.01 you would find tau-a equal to 6.08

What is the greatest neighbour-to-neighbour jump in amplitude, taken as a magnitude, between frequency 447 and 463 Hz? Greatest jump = 96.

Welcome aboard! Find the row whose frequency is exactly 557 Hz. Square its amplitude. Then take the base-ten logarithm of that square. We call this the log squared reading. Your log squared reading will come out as 5.326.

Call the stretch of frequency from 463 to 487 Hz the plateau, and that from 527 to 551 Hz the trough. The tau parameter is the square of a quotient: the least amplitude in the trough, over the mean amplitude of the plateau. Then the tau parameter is 1.92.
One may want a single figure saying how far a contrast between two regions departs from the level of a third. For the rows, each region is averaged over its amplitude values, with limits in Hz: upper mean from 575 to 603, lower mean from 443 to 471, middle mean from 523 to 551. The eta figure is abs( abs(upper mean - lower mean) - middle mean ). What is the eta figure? 276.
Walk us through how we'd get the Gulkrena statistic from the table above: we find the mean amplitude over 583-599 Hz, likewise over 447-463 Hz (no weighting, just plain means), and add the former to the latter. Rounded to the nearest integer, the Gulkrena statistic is 805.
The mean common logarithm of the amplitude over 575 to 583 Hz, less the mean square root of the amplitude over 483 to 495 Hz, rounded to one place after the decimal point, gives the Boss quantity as -18.0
